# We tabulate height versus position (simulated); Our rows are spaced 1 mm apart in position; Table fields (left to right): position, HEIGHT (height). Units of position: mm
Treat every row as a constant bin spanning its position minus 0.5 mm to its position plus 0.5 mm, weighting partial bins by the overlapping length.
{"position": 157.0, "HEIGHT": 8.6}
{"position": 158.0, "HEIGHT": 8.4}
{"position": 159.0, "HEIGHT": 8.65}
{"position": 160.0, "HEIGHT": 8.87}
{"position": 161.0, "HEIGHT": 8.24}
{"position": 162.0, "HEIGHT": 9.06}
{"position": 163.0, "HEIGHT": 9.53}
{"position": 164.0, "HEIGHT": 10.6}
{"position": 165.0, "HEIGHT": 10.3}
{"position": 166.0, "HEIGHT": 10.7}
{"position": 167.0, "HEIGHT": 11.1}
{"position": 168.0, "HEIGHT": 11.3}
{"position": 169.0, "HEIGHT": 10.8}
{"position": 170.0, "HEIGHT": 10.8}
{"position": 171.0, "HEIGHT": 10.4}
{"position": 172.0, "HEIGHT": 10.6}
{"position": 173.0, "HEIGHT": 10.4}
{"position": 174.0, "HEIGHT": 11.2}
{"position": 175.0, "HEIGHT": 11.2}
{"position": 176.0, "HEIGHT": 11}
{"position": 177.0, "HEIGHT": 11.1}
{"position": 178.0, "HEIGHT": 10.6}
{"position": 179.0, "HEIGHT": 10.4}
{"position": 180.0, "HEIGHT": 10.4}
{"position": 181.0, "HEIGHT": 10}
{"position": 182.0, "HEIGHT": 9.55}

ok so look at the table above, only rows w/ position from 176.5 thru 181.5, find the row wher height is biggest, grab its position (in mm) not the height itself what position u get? 177.0 mm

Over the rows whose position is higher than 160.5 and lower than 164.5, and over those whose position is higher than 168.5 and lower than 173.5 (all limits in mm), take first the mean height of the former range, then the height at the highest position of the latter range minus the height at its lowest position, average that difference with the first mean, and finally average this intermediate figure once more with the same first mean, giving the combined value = 6.9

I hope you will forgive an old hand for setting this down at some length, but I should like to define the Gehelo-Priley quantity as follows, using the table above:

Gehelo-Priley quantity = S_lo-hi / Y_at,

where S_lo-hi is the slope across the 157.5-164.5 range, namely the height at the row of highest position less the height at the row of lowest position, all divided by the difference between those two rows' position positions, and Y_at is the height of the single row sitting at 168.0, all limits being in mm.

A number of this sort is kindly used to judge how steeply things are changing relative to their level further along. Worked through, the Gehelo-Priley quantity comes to 0.032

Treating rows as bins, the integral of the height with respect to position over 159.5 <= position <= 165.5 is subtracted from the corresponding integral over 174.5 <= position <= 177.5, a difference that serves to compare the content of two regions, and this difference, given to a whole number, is -23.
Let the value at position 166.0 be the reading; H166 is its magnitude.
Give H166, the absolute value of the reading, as 10.7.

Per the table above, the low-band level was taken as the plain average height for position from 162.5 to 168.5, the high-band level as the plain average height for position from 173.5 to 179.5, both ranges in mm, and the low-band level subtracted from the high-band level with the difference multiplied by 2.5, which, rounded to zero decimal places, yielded 1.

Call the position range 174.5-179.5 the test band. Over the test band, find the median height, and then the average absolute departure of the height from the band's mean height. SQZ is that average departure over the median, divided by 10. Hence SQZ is 0.0026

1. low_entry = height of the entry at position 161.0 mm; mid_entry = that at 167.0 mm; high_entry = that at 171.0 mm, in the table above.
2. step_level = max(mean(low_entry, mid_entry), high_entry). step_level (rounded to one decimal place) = 10.4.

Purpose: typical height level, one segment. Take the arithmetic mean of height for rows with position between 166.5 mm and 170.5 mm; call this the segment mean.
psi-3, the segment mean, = 11.0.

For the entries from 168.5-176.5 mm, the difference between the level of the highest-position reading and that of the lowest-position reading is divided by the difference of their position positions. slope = 0.03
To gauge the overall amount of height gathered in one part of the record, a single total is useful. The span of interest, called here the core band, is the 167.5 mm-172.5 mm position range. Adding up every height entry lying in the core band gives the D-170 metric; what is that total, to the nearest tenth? 53.9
